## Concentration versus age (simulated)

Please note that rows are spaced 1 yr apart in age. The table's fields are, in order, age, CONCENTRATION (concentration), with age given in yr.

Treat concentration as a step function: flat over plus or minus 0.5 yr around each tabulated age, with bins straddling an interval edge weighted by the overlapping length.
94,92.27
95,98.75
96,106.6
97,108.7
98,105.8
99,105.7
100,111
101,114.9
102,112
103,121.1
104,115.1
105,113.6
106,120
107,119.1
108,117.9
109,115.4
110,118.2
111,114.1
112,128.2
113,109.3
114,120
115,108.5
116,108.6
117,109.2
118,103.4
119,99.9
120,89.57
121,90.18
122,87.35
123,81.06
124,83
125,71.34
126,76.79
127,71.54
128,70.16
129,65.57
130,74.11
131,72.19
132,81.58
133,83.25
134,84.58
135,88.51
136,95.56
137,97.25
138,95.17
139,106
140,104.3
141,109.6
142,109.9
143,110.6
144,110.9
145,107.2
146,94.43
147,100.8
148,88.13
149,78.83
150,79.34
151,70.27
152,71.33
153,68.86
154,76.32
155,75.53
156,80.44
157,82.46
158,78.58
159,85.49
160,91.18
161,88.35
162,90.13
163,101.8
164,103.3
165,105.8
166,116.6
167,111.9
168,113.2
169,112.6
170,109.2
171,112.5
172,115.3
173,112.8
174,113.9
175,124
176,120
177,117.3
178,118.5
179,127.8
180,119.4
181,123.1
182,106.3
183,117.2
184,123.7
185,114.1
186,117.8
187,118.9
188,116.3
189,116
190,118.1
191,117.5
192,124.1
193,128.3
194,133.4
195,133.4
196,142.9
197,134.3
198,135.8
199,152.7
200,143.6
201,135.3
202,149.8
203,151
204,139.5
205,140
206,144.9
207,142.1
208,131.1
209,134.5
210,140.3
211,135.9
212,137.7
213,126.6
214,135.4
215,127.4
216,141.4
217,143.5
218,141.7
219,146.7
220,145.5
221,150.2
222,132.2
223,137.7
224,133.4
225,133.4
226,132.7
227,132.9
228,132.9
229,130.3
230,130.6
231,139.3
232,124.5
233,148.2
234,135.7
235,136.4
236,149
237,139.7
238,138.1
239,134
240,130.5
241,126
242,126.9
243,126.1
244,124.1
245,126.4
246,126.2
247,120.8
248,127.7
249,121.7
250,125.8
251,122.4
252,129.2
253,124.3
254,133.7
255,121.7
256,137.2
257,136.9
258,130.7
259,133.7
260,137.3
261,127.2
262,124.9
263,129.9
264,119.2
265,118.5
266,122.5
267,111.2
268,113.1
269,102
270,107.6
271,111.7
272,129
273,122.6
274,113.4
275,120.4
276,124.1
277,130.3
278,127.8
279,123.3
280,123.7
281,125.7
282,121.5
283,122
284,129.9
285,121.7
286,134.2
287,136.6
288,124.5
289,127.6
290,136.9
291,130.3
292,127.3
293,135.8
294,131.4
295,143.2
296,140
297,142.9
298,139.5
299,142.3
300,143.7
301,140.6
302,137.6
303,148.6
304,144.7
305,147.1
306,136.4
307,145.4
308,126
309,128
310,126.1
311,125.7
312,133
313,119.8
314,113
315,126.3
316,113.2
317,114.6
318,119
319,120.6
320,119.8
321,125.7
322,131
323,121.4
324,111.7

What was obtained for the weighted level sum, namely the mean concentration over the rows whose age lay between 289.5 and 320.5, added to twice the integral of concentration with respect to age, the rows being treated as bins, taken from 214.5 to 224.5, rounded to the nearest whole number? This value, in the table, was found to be 2932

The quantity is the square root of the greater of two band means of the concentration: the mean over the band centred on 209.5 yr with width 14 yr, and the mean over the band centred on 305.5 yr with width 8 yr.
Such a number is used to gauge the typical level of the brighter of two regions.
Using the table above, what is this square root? 11.8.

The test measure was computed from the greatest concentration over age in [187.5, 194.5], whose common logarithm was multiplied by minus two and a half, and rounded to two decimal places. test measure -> -5.31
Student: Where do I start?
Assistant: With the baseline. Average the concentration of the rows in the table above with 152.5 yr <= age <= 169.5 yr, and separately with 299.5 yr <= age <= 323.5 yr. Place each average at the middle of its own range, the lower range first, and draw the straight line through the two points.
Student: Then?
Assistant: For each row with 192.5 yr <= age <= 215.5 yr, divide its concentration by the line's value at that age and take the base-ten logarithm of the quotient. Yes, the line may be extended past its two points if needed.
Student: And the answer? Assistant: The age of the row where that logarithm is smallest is 213 yr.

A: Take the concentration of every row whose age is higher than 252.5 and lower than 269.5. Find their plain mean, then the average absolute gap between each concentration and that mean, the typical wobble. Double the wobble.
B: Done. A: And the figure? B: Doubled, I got 15.8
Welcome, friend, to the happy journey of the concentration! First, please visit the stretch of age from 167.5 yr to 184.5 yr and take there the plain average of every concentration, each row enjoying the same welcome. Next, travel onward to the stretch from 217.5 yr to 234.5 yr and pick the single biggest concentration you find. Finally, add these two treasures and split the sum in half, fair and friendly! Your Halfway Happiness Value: 134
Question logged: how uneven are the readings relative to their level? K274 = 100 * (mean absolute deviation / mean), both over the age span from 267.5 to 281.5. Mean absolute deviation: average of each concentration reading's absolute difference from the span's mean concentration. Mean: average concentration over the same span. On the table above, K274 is 6.0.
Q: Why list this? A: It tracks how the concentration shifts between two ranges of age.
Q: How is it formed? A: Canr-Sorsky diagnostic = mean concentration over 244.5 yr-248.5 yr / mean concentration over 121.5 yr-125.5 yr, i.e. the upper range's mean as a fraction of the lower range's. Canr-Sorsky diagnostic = 1.55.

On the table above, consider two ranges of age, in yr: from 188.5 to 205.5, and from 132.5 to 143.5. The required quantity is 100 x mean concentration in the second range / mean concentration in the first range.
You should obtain 73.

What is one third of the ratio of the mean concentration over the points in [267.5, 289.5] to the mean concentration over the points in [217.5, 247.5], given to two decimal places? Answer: 0.30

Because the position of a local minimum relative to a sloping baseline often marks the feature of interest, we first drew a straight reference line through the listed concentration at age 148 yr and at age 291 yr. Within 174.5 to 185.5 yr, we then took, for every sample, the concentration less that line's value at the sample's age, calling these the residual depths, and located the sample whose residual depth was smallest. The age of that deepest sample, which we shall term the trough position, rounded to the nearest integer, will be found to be 182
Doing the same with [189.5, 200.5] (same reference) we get 191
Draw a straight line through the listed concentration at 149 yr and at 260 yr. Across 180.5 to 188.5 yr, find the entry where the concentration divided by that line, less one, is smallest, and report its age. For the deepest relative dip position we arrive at 182 yr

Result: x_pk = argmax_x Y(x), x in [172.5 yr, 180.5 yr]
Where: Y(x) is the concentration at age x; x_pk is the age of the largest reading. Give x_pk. 179 yr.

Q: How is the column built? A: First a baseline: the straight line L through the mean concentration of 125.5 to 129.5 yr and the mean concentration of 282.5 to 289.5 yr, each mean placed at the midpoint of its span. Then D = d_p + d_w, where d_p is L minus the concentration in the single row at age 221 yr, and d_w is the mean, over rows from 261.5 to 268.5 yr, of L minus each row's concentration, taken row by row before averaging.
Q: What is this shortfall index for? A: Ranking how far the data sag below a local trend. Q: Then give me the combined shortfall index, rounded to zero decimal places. -45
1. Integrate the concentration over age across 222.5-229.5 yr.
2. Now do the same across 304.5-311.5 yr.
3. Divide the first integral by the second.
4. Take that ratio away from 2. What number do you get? 1.00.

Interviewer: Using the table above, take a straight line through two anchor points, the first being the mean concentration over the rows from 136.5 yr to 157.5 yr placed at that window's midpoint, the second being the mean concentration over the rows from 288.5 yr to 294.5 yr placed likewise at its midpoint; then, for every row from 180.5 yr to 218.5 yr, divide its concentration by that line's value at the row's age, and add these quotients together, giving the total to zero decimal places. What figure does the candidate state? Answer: 47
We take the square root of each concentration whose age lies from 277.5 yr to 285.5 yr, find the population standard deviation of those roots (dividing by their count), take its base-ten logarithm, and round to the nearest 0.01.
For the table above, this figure -0.89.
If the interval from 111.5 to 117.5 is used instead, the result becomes -0.46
